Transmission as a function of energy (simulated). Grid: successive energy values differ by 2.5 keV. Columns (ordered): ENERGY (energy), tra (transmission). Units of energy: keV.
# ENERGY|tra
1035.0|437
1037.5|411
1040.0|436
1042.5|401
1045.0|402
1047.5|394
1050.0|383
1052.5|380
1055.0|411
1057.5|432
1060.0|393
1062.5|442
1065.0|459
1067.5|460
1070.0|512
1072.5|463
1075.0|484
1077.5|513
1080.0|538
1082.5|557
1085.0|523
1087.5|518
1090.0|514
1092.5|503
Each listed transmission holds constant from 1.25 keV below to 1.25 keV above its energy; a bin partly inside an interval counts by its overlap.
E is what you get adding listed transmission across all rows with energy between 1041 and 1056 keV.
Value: 2371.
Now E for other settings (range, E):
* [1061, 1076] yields 2820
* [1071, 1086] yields 3078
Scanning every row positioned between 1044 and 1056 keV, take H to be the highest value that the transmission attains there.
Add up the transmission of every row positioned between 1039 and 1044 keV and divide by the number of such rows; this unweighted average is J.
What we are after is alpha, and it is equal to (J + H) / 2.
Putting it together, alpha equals 415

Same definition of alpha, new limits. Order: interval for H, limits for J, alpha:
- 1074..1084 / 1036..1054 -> 479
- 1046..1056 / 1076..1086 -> 472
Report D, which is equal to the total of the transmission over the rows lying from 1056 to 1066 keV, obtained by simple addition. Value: 1726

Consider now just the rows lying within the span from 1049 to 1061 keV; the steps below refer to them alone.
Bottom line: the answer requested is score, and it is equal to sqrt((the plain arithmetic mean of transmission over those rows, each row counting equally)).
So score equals 20.0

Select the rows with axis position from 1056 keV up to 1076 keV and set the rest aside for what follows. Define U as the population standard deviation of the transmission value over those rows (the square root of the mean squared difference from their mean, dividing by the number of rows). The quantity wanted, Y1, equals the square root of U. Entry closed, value 5.7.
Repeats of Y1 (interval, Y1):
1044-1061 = 4.1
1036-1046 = 3.8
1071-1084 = 5.9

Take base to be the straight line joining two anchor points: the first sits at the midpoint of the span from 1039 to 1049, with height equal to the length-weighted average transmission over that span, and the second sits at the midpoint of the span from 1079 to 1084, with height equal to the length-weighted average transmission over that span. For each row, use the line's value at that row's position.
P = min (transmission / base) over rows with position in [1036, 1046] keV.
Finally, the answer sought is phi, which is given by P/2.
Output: 0.489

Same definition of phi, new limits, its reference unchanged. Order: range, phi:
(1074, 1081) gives 0.463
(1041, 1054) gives 0.433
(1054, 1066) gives 0.421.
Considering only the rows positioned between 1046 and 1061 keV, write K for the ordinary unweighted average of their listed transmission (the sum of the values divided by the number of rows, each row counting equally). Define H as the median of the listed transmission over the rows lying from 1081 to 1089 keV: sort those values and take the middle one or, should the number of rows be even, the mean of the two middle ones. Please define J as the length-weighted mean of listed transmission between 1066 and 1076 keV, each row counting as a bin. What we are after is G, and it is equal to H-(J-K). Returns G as 443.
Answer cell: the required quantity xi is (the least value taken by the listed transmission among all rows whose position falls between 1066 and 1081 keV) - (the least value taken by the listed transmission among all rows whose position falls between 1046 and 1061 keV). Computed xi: 80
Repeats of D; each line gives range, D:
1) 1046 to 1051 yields 777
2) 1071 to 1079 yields 1460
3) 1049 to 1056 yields 1174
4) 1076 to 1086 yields 2131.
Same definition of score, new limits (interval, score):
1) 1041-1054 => 19.8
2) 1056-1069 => 20.9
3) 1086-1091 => 22.7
